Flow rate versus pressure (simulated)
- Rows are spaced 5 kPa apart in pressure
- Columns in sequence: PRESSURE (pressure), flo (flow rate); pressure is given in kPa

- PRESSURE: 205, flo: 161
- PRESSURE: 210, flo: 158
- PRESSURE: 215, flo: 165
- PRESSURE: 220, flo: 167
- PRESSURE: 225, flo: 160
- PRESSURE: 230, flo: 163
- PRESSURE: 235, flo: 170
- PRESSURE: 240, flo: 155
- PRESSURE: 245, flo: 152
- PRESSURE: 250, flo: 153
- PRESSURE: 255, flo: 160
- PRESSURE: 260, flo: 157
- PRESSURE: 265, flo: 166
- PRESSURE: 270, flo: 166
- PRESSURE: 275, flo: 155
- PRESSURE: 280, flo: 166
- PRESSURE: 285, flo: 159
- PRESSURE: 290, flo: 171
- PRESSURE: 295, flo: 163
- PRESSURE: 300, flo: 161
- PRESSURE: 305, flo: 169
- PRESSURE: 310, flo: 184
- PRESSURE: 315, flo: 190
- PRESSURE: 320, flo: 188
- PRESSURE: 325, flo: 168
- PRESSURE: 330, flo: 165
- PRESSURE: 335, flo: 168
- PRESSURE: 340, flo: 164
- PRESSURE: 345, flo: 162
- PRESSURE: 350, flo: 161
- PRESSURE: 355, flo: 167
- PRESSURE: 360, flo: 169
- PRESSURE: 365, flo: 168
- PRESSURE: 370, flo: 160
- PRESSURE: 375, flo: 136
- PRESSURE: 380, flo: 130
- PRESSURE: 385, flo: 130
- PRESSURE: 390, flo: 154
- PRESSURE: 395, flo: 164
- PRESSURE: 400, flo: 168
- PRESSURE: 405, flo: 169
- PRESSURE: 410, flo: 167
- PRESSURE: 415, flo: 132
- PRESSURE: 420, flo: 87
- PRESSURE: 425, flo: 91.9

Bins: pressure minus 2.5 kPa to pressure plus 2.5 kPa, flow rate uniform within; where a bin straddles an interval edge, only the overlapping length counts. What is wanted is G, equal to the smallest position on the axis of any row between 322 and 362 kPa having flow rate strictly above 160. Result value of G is 325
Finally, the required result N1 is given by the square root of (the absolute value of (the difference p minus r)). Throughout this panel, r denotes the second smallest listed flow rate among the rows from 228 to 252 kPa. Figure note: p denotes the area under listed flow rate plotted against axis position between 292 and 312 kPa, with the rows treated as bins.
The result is 57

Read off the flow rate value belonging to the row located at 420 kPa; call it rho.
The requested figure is 87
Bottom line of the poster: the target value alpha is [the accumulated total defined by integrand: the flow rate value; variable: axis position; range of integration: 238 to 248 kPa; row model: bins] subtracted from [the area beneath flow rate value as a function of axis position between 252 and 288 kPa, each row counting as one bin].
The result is 4273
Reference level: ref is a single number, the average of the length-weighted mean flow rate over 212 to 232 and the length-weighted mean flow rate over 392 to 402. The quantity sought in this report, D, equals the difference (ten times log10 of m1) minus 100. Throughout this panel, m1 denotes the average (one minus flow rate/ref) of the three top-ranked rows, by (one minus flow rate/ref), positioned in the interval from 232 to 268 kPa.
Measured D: -112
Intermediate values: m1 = 0.07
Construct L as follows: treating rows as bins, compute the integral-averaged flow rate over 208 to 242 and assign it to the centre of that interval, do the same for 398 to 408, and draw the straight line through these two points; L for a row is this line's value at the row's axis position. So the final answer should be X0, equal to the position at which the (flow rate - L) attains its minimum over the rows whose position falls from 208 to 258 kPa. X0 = 245 kPa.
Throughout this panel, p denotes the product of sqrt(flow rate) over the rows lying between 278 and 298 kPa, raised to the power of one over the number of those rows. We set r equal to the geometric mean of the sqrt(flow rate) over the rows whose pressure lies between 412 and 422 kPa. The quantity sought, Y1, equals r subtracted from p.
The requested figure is 2.48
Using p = 12.83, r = 10.4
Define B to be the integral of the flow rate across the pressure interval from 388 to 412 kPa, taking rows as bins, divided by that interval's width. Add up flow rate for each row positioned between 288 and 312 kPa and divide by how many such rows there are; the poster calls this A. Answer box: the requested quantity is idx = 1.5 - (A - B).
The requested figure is -4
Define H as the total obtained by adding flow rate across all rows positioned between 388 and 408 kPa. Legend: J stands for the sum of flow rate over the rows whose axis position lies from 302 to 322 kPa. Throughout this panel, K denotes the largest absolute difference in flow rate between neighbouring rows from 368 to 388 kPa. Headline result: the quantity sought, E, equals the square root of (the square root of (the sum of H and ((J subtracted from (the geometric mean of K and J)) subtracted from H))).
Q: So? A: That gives 6.61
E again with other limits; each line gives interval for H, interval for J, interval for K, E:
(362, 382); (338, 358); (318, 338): 6.45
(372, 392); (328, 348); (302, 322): 6.38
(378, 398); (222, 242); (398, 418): 6.38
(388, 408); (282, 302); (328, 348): 6.61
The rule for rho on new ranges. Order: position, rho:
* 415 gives 132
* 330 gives 165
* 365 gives 168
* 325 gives 168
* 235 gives 170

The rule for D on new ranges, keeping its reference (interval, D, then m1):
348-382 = -109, 0.14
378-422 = -105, 0.30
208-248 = -112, 0.06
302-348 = -123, 0.00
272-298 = -115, 0.03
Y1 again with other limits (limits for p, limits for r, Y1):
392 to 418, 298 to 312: -0.46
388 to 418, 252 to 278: -0.09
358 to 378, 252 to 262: -0.03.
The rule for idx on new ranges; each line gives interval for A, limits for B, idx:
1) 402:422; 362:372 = 27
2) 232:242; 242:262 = -6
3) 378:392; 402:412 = 32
